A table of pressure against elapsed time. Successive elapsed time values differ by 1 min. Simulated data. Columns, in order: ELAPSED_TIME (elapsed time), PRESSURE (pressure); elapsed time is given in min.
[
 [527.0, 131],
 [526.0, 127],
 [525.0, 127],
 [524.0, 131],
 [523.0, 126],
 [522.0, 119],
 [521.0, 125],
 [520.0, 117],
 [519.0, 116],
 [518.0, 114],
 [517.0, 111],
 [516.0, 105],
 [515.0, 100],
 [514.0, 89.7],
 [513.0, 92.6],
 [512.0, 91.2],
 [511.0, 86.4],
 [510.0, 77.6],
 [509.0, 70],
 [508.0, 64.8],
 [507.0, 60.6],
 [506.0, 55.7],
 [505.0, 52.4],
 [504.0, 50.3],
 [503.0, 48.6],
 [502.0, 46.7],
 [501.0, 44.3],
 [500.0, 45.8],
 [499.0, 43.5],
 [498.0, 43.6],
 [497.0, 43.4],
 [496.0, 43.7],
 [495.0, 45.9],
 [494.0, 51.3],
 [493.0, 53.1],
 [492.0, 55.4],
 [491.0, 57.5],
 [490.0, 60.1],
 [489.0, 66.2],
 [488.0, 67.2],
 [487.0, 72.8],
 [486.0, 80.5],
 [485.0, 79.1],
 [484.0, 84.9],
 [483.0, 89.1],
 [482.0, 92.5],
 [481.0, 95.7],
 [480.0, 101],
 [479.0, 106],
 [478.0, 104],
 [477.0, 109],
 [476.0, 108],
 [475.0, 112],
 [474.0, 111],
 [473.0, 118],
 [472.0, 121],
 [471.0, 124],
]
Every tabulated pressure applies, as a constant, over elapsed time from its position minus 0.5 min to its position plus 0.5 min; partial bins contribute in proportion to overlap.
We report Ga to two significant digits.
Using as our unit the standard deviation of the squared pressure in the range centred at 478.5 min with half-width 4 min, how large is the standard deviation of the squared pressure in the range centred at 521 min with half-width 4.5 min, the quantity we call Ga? 1.2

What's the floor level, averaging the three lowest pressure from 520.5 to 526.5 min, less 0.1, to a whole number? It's 123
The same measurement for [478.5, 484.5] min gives 89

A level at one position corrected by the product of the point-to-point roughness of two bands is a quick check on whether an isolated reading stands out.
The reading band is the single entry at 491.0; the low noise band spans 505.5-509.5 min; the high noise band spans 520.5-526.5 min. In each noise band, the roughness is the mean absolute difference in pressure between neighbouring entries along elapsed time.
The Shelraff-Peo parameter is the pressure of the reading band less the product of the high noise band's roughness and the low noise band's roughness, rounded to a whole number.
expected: 37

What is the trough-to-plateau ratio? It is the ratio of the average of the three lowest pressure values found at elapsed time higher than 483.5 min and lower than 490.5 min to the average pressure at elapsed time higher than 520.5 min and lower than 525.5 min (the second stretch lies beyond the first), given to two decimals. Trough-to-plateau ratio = 0.51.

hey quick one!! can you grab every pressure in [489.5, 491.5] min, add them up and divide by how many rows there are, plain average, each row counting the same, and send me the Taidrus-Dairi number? 59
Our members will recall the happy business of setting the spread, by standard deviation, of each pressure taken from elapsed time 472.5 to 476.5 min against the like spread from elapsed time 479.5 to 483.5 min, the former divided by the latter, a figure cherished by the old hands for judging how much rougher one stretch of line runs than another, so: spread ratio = 0.83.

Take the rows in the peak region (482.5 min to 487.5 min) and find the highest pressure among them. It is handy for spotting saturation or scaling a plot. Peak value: 89.1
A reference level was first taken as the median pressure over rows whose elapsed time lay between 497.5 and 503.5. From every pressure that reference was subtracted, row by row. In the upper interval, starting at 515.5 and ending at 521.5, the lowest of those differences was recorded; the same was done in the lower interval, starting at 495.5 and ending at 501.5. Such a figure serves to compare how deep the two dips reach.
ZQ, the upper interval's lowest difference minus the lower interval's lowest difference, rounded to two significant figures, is 62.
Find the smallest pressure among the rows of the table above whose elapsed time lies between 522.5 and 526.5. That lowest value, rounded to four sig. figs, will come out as 126.0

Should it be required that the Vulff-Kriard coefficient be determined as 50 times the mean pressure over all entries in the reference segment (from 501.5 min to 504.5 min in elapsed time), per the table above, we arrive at 2427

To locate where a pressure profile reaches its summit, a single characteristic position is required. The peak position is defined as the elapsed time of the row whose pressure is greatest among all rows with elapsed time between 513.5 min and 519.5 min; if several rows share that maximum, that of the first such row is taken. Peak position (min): 519.0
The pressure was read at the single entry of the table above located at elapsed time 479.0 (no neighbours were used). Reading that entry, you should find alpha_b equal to 106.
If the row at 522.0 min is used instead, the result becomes 119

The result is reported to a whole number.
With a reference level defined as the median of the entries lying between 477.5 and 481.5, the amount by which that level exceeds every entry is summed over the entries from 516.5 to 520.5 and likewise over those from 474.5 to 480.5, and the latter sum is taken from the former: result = -23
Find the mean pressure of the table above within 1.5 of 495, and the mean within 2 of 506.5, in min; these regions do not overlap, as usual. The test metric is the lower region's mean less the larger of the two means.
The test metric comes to -11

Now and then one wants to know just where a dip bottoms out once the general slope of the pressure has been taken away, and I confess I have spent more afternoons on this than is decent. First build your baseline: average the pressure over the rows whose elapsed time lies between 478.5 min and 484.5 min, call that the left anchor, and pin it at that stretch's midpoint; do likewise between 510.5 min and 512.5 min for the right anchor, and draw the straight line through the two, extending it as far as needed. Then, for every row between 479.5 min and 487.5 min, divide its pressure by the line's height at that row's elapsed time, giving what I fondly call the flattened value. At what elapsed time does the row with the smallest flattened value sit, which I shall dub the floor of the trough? 487.0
